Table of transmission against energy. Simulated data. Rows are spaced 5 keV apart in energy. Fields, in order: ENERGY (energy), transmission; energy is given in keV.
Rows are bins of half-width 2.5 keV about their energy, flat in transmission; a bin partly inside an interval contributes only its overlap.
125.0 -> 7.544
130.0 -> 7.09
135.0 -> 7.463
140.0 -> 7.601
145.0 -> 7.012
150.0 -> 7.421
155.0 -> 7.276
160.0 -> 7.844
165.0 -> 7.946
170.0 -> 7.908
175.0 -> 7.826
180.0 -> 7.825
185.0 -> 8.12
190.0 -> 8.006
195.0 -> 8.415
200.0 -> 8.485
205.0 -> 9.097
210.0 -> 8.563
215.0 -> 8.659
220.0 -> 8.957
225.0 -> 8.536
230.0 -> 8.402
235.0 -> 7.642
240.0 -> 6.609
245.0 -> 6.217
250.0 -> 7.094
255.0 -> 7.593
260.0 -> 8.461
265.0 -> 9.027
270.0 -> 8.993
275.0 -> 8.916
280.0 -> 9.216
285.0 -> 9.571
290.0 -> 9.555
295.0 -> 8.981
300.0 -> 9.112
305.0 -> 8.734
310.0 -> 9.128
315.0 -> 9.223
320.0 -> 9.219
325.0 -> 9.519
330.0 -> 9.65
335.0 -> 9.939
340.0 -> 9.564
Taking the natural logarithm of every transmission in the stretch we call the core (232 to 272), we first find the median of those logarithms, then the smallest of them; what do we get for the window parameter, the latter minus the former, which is -0.20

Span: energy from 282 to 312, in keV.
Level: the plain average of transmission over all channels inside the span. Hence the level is 9.2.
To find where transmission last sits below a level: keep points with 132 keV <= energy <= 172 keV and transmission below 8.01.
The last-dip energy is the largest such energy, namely 170.0 keV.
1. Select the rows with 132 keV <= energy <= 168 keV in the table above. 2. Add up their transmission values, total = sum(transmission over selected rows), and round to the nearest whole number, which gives 53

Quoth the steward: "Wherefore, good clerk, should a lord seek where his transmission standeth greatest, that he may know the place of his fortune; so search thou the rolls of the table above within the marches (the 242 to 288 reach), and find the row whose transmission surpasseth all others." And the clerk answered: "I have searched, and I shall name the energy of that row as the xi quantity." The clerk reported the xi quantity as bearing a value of 285.0 keV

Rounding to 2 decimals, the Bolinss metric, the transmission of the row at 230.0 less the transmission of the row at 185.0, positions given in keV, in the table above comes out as 0.28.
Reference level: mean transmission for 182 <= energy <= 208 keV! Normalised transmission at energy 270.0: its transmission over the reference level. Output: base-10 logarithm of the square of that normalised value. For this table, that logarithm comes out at 0.06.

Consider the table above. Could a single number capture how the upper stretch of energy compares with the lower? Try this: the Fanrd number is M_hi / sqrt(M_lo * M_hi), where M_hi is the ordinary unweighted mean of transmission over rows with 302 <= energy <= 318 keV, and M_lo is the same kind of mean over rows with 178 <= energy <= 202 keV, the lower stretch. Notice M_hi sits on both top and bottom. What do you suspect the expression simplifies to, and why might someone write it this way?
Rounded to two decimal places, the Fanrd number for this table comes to 1.05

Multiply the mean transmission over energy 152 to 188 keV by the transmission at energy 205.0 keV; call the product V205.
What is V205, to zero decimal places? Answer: 71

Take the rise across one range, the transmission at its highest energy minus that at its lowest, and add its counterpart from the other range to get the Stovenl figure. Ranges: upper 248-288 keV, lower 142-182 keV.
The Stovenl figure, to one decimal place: 3.3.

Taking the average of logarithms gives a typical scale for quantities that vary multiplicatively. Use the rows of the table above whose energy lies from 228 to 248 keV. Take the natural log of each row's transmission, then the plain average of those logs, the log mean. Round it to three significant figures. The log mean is 1.97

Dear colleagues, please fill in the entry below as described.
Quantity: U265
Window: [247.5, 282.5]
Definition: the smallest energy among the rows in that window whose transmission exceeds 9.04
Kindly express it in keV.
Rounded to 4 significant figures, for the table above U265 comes 280.0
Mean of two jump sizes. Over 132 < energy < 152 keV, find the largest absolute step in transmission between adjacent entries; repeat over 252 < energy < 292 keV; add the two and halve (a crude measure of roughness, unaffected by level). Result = 0.73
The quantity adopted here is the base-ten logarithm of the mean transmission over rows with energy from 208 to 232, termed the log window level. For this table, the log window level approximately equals 0.936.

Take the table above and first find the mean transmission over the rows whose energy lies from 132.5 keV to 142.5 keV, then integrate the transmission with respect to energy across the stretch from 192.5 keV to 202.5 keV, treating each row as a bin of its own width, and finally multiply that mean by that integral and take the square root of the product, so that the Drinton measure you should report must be 25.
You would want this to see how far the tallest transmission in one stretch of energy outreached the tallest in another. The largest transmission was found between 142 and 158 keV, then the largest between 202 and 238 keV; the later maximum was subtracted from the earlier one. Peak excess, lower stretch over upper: -1.7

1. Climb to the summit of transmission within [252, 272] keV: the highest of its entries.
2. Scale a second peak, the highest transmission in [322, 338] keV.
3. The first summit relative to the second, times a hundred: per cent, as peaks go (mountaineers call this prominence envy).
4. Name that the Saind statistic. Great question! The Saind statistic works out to 91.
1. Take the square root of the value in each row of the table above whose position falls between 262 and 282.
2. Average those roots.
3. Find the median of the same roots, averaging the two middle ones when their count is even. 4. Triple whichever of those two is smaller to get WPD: 9.00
